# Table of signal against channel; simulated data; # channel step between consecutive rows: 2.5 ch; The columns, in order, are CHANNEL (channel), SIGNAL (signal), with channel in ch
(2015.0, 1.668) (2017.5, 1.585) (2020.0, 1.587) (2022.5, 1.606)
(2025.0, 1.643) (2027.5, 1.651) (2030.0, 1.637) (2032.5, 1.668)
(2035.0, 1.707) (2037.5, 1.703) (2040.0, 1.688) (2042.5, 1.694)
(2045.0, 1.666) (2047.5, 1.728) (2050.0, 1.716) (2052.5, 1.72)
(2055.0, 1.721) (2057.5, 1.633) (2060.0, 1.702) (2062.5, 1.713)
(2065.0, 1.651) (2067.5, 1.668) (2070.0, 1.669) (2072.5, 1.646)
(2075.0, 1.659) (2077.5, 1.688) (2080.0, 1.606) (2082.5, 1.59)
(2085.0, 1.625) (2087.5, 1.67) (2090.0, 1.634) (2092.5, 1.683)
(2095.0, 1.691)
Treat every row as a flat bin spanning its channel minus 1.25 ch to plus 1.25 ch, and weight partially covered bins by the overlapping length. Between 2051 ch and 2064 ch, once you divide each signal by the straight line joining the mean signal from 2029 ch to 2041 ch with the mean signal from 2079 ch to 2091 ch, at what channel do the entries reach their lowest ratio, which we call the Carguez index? 2057.5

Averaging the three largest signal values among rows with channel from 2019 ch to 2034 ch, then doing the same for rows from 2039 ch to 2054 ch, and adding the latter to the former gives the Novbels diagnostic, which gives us 3.38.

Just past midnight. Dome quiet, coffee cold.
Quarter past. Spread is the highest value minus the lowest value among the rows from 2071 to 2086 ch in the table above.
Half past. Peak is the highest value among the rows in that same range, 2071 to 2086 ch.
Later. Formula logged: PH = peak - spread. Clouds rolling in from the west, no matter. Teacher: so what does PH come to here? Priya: 1.59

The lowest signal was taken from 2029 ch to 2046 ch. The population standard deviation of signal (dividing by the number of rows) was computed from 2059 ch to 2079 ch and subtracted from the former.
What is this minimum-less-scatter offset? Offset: 1.61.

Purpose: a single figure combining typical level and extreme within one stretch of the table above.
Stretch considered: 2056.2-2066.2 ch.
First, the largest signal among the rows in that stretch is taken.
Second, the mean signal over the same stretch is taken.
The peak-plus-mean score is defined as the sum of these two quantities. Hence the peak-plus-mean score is 3.39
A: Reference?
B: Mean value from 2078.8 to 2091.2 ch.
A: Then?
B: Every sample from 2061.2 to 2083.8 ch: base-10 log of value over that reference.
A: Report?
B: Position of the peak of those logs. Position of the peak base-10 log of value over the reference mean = 2062.5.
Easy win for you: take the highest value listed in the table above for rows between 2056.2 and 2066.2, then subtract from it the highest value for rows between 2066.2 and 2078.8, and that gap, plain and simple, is 0.025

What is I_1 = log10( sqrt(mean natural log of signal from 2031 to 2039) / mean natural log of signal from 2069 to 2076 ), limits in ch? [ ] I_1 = 0.157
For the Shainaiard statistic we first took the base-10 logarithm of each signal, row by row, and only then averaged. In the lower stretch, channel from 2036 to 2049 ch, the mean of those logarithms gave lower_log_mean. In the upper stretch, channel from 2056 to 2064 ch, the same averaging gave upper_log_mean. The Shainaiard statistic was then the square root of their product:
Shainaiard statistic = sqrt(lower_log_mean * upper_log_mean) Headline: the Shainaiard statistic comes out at 0.228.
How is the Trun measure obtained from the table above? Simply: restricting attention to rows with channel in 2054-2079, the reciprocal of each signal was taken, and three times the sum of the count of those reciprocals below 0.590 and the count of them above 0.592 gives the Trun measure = 30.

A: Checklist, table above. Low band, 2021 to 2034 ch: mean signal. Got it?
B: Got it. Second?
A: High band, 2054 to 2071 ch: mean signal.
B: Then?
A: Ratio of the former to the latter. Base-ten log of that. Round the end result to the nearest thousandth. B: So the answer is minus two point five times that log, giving 0.025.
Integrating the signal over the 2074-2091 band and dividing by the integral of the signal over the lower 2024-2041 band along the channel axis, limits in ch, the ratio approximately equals 0.98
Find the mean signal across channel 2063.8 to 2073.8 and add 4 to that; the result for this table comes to 5.66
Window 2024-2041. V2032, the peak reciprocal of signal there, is 0.611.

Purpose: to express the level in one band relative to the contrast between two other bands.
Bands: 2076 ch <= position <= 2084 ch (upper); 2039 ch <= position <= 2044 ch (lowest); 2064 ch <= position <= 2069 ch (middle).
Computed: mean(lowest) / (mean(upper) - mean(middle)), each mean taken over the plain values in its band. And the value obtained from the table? -54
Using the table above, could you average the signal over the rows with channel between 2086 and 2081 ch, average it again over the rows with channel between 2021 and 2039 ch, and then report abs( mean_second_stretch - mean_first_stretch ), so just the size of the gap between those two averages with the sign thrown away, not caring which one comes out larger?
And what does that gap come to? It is 0.052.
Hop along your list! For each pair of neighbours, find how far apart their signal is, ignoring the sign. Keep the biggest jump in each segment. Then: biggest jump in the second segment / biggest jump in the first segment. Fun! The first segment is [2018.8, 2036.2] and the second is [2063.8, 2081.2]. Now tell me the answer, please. 2.1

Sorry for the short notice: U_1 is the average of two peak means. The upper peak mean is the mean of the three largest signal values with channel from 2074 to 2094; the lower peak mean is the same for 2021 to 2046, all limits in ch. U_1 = 1.691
